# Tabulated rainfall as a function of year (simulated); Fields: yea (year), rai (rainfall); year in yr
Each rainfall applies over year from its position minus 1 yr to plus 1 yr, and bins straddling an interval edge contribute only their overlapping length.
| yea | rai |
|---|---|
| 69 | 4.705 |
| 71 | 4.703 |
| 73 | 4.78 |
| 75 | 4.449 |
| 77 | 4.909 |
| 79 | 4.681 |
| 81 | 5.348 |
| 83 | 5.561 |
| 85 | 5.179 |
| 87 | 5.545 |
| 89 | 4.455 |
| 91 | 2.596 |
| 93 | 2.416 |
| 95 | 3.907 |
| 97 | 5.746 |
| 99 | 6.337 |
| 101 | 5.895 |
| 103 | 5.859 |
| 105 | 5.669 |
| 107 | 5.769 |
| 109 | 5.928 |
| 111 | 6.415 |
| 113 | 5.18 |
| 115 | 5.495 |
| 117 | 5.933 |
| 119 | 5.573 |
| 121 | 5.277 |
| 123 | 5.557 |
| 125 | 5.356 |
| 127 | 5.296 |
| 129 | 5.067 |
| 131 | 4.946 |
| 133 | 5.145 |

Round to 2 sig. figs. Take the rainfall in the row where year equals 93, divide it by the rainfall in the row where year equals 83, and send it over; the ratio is 0.43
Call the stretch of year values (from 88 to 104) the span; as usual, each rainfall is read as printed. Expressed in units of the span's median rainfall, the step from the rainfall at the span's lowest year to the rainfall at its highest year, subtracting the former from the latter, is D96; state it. 0.28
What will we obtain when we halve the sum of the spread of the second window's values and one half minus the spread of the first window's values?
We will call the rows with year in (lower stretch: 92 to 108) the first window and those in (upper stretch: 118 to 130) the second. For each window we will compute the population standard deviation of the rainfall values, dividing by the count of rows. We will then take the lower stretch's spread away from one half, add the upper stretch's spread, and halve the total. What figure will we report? -0.3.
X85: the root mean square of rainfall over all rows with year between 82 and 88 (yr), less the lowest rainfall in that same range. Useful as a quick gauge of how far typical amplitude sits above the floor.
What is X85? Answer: 0.25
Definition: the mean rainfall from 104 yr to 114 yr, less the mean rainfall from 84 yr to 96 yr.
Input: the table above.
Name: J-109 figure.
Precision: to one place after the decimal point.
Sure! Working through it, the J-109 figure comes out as 1.8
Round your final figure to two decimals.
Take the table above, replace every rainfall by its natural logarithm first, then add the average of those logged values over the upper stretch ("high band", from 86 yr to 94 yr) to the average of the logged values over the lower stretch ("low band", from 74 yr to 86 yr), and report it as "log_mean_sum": 2.87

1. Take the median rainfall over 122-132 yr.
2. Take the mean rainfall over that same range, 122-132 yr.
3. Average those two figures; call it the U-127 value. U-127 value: 5.3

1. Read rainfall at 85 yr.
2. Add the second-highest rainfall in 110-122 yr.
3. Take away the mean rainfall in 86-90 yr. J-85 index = 6.11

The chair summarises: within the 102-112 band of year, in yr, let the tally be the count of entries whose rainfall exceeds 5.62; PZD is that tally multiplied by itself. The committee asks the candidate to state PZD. 25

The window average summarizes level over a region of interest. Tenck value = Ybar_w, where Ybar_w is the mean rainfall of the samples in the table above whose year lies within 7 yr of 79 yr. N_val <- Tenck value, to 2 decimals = 4.99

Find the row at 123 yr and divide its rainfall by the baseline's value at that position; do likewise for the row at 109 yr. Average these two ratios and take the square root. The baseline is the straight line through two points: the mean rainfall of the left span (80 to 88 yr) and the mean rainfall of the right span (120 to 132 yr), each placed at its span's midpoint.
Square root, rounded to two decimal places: 1.04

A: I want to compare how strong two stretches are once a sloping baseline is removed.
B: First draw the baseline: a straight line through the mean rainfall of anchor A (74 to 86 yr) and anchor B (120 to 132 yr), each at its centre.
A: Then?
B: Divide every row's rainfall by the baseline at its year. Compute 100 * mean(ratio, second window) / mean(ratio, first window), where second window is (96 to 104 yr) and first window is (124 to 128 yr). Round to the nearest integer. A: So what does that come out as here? 115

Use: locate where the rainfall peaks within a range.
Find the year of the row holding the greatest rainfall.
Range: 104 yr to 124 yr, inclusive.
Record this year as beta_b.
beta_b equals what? 111 yr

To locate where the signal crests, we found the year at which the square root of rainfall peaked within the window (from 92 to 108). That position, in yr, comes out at 99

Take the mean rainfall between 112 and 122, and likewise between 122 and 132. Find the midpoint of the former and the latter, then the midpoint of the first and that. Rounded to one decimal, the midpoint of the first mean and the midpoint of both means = 5.4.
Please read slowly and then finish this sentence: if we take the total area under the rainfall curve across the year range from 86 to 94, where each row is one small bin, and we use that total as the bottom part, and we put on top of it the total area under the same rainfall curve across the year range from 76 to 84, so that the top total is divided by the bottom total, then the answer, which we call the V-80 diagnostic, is 1.4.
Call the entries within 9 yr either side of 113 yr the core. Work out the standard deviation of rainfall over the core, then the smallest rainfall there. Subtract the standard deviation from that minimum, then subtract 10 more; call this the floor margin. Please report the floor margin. -5.2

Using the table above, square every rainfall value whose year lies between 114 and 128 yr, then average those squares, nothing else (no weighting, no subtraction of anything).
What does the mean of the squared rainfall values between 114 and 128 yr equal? 30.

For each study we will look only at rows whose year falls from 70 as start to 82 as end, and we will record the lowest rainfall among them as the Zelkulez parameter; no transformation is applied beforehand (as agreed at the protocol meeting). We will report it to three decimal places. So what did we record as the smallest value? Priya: 4.449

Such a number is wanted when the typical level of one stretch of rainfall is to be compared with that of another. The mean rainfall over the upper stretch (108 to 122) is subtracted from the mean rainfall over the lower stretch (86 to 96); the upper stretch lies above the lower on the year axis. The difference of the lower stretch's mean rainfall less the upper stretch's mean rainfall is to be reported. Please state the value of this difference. -1.9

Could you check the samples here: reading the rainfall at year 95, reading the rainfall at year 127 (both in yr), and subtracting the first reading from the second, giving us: 1.4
